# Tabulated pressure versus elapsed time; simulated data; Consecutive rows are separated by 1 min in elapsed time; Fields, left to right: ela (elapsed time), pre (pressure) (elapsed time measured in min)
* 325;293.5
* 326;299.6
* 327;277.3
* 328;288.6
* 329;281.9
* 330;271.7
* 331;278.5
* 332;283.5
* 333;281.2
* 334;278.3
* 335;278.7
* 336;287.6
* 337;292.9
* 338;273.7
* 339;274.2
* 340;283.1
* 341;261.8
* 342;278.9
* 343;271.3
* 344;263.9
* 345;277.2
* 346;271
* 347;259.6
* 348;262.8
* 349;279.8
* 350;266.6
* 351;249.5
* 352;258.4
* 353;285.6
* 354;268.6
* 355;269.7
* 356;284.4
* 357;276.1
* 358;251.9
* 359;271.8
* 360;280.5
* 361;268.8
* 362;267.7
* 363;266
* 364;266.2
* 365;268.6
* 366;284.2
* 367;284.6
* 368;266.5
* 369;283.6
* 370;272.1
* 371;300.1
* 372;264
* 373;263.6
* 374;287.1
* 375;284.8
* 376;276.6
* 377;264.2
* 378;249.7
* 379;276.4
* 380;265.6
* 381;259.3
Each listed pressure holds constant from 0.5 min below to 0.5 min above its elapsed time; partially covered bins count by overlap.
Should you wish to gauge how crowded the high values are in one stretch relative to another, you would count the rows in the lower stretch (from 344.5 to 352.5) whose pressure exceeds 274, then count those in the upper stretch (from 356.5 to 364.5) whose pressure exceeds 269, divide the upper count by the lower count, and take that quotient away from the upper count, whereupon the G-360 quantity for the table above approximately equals 1.5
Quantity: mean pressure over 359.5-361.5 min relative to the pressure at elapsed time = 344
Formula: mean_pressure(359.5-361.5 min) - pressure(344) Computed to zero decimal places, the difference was 11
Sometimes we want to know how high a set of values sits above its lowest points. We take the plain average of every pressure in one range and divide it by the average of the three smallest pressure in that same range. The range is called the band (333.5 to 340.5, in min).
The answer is 1.02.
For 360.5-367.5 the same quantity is 1.02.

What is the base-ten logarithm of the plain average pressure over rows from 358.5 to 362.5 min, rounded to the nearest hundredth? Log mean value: 2.43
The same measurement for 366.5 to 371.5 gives 2.45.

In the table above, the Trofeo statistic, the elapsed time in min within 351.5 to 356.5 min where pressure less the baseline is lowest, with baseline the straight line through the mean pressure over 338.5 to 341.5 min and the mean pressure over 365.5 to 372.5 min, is 352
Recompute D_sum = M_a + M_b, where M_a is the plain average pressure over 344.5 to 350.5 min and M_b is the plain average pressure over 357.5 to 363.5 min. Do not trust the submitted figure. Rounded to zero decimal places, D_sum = 537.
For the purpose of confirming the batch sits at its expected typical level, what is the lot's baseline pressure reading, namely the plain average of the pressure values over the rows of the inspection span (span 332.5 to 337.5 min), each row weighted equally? 284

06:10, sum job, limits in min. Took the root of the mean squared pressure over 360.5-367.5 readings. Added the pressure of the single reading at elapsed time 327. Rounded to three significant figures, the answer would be 550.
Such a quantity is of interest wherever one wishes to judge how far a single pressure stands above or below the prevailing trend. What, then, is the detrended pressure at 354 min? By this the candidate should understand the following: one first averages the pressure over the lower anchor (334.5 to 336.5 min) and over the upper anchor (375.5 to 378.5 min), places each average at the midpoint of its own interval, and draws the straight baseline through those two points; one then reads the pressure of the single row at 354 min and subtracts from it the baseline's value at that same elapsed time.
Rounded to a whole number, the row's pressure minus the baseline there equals -6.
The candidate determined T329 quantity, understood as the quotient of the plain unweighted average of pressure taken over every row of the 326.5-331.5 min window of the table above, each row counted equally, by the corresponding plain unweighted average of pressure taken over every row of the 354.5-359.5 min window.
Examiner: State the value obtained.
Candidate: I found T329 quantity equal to 1.03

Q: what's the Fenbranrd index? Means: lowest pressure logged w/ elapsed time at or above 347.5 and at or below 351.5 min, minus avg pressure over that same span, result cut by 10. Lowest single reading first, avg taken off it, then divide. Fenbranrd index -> -1.5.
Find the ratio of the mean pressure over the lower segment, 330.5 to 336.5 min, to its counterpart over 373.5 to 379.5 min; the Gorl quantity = 1.03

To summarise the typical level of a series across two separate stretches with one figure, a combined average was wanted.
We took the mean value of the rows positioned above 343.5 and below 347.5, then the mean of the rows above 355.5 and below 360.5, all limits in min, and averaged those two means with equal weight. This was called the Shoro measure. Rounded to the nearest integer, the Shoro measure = 270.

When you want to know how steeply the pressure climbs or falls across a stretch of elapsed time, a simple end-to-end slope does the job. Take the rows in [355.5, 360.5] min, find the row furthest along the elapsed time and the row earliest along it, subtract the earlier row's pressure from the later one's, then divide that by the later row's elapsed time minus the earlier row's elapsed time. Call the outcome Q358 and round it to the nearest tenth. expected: -1.0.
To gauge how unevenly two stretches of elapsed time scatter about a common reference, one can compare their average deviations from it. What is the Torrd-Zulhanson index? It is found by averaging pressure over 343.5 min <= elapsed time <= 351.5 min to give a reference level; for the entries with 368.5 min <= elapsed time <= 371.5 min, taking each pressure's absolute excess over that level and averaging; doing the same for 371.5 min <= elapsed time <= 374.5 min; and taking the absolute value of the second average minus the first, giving 10.4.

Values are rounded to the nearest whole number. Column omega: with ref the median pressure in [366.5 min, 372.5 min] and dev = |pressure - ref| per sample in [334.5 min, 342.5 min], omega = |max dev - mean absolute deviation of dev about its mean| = 11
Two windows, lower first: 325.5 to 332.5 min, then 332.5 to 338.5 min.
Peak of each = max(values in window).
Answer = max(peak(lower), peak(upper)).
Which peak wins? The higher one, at 300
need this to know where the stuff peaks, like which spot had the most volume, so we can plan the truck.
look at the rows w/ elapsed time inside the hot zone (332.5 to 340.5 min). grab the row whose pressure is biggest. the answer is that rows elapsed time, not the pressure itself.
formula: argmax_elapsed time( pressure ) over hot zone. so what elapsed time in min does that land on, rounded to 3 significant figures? 337 min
